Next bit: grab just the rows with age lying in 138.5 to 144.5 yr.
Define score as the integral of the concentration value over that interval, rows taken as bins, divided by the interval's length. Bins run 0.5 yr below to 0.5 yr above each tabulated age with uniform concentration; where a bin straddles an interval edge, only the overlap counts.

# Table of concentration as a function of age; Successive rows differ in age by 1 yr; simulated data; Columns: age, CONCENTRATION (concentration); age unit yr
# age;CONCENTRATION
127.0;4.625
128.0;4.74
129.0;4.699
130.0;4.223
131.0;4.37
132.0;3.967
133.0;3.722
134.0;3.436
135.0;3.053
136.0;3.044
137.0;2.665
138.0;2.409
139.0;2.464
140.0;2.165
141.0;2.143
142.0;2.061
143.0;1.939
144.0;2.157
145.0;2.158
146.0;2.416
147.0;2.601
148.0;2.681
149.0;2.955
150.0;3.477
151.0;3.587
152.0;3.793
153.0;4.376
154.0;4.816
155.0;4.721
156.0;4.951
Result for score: 2.2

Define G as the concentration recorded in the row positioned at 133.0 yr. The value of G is 3.722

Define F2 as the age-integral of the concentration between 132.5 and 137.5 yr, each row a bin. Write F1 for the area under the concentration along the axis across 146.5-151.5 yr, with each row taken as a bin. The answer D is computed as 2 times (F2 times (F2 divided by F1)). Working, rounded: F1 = 15.3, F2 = 15.9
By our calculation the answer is 33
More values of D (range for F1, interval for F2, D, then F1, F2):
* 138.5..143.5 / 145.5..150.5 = 37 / 10.8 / 14.1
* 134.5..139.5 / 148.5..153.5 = 49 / 13.6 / 18.2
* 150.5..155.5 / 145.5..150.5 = 19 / 21.3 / 14.1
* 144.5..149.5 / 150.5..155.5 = 71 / 12.8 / 21.3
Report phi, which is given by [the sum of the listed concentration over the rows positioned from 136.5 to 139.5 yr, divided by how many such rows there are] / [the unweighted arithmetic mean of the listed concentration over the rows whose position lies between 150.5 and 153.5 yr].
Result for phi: 0.64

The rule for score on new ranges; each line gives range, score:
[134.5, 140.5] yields 2.6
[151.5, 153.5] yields 4.1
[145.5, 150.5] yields 2.8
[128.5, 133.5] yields 4.2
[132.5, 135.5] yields 3.4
